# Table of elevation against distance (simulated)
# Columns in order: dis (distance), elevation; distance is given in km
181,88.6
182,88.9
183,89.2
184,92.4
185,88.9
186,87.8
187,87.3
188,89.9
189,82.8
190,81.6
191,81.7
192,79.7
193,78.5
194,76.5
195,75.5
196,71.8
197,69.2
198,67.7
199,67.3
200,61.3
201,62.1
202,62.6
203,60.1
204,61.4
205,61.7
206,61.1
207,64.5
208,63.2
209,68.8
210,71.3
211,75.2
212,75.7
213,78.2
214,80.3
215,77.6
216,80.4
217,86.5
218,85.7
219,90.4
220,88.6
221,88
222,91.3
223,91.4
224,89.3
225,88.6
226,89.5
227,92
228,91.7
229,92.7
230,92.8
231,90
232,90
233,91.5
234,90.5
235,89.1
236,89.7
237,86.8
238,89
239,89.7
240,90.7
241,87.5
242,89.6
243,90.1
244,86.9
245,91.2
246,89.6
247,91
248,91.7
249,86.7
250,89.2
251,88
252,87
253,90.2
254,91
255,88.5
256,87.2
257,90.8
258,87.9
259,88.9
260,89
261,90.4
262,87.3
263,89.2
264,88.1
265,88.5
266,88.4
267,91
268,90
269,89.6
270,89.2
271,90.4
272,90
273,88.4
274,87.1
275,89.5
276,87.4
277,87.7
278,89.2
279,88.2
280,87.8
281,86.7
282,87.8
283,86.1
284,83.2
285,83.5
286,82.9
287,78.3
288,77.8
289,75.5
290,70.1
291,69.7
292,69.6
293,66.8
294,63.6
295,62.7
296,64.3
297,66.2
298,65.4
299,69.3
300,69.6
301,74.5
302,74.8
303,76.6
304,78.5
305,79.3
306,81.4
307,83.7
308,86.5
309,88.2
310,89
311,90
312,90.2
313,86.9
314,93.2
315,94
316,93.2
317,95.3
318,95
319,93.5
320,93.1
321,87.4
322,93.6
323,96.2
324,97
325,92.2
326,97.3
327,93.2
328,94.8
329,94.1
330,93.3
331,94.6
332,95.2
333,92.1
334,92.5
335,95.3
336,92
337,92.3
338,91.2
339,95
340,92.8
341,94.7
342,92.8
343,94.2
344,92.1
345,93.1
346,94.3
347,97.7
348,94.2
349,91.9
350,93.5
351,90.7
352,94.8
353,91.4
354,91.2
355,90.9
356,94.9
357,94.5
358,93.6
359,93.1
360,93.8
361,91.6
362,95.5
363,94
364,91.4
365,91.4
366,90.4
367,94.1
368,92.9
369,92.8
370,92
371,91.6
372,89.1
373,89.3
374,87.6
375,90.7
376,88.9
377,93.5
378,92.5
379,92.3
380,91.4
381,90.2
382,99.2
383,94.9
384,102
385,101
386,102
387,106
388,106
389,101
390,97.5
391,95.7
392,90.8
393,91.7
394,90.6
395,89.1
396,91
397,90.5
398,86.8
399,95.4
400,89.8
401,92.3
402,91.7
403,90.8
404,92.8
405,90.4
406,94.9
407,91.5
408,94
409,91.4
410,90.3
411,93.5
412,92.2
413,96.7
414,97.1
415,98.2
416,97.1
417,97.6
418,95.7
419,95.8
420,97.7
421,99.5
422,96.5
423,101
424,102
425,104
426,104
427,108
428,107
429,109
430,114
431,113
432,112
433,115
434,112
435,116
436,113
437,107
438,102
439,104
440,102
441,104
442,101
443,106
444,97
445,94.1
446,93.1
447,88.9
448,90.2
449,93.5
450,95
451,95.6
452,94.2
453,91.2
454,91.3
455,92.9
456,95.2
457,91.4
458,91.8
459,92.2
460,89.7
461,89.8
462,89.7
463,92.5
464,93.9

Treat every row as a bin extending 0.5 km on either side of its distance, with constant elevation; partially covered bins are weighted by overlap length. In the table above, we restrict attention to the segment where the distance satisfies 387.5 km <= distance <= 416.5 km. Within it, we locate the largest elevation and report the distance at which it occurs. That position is 388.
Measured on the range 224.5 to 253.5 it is 230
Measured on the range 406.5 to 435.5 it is 435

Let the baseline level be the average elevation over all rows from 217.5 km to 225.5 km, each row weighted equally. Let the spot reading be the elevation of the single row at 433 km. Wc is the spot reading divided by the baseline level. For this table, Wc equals 1.29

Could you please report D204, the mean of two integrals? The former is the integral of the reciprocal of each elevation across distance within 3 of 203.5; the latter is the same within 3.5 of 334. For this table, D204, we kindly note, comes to 0.086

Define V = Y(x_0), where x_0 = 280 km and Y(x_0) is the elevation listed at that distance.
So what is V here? 87.8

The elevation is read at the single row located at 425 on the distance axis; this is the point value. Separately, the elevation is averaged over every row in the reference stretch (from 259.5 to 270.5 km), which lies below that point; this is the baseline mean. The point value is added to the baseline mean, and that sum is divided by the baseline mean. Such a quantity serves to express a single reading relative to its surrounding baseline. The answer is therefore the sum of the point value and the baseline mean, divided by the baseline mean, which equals 2.17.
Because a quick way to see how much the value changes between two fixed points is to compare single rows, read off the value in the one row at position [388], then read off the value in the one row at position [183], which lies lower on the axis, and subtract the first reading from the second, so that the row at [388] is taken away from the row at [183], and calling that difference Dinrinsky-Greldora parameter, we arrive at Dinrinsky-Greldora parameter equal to -17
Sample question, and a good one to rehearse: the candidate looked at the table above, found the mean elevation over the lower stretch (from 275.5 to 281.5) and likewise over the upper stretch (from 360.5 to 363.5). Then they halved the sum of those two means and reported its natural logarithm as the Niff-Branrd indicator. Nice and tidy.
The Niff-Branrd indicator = 4.51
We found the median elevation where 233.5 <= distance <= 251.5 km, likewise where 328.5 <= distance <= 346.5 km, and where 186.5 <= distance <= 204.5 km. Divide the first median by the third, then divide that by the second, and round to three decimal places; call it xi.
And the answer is 0.013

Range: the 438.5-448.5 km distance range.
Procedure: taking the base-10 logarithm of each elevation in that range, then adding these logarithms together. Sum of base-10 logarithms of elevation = 19.91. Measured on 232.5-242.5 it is 19.51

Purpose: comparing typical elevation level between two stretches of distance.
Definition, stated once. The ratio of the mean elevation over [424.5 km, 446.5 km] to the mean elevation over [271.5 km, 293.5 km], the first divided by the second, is 1.29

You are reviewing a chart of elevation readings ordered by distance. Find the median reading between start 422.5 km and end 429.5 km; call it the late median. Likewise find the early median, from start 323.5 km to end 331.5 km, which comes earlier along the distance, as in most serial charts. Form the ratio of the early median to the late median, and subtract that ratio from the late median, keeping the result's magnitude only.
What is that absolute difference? 103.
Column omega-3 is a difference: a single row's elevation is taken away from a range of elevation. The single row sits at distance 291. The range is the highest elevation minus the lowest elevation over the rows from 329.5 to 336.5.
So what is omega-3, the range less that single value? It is -66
